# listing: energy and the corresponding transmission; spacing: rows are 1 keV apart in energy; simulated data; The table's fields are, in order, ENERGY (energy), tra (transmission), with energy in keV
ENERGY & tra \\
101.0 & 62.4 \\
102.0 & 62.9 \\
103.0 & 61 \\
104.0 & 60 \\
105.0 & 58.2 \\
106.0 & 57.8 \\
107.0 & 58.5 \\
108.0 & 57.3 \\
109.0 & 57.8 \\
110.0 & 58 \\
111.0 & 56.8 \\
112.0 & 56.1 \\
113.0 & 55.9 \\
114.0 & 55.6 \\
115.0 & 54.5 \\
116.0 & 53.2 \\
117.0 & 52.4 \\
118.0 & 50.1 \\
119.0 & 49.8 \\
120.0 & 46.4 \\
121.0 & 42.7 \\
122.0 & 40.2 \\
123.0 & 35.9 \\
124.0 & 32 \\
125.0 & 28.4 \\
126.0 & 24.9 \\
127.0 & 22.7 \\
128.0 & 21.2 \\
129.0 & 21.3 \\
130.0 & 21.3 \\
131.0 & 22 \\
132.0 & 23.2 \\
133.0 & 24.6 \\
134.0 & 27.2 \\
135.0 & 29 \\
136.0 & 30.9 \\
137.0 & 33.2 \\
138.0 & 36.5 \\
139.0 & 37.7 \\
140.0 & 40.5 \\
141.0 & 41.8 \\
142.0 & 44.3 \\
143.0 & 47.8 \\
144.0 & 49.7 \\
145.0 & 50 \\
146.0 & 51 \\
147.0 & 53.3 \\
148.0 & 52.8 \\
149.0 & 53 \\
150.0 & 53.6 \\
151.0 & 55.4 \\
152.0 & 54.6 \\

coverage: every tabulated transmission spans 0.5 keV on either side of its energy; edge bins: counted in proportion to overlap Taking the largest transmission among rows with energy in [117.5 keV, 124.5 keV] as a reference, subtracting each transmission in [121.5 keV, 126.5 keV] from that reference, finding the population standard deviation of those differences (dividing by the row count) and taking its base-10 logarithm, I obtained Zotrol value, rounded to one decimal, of 0.7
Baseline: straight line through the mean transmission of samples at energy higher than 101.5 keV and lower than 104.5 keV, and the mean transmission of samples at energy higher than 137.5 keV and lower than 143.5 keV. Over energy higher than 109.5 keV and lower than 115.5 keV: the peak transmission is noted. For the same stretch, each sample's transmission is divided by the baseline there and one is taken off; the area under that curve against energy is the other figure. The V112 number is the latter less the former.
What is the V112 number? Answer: -58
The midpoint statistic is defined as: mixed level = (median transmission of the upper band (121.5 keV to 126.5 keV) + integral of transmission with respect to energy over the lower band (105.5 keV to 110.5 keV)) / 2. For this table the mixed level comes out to 161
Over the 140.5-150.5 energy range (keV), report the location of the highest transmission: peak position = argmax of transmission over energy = 150.0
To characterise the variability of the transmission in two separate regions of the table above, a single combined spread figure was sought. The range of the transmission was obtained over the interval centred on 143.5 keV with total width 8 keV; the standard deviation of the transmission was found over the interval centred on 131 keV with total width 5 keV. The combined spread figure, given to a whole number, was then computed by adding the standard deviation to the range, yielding 14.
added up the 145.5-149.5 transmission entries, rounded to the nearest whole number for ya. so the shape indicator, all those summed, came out 210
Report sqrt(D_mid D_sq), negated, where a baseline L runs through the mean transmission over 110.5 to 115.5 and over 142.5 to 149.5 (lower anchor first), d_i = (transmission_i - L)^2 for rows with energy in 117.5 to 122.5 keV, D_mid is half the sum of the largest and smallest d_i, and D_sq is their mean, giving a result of -104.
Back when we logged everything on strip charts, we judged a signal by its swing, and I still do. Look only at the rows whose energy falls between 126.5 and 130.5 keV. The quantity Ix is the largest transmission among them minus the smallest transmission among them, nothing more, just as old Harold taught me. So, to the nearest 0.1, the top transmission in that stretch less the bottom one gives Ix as 1.5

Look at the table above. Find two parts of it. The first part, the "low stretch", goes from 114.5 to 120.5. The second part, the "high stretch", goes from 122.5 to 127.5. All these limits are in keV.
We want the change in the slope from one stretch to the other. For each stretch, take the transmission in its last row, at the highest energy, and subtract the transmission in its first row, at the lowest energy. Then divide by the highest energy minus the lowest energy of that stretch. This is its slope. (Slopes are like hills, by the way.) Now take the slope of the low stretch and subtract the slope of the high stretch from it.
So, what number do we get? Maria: 1.7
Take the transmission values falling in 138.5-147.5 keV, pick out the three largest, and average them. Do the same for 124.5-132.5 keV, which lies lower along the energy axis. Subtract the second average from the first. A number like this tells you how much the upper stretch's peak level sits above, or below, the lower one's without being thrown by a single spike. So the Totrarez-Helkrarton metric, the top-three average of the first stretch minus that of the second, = 26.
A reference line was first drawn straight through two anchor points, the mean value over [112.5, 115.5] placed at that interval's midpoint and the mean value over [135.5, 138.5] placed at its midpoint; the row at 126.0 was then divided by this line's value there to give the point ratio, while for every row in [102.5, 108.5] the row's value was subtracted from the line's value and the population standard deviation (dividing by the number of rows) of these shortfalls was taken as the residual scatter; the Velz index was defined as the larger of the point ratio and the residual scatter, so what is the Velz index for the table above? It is 1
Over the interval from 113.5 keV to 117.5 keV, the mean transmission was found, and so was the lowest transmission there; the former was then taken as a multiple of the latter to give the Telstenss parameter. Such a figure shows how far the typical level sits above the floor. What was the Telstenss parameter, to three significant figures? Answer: 1.03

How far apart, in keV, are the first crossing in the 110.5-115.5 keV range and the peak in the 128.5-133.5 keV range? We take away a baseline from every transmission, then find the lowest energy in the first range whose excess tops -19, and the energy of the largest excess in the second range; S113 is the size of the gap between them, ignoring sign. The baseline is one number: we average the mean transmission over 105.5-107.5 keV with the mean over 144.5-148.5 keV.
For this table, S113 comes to 22 keV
